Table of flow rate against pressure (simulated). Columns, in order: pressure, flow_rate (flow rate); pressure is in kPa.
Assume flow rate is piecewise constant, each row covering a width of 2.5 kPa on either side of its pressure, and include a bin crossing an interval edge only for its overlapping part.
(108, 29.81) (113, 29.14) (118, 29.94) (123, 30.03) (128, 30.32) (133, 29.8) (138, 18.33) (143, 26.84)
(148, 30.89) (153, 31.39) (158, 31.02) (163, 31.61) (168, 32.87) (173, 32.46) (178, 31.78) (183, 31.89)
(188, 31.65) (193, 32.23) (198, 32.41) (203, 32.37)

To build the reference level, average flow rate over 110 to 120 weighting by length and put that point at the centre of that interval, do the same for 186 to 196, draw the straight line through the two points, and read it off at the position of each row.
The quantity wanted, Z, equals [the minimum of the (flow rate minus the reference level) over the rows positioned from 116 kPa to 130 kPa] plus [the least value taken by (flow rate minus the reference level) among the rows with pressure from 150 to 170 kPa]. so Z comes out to 0.3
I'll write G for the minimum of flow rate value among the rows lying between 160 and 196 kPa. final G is 31.61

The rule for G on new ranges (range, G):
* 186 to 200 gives 31.65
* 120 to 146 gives 18.33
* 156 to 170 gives 31.02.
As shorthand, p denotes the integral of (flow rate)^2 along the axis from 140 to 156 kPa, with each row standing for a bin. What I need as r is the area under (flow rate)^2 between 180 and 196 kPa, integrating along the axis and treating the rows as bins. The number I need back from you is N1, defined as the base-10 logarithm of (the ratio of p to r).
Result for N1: -0.07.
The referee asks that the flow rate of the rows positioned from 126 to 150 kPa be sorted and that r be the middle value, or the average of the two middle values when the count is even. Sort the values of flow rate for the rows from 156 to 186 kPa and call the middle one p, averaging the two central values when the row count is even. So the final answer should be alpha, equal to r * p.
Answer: 949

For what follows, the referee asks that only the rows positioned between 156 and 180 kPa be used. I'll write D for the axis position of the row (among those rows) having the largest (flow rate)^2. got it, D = 168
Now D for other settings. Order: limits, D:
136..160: 153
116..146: 128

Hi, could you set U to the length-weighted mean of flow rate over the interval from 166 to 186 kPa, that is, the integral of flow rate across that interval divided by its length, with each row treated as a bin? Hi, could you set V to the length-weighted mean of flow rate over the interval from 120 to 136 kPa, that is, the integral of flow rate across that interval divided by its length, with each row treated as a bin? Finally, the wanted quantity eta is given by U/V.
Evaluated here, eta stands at 1.09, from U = 32.2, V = 29.68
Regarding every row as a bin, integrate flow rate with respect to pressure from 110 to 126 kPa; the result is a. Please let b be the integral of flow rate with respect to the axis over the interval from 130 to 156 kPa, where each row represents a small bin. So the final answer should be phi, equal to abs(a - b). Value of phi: 241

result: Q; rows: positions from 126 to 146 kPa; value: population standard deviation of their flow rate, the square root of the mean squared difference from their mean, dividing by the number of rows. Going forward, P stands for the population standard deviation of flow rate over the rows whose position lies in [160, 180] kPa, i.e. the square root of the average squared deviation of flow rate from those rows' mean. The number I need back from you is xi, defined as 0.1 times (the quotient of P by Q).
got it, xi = 0.0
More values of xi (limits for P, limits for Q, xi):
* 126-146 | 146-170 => 0.7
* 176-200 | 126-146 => 0.0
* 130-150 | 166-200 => 1.2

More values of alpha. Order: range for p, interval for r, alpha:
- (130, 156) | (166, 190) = 950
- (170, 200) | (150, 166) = 1006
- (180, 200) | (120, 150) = 959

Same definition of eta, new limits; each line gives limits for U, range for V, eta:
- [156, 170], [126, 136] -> 1.08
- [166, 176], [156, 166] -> 1.04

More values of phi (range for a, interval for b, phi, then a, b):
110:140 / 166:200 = 250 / 844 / 1094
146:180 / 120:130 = 777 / 1079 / 302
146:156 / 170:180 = 10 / 311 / 322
